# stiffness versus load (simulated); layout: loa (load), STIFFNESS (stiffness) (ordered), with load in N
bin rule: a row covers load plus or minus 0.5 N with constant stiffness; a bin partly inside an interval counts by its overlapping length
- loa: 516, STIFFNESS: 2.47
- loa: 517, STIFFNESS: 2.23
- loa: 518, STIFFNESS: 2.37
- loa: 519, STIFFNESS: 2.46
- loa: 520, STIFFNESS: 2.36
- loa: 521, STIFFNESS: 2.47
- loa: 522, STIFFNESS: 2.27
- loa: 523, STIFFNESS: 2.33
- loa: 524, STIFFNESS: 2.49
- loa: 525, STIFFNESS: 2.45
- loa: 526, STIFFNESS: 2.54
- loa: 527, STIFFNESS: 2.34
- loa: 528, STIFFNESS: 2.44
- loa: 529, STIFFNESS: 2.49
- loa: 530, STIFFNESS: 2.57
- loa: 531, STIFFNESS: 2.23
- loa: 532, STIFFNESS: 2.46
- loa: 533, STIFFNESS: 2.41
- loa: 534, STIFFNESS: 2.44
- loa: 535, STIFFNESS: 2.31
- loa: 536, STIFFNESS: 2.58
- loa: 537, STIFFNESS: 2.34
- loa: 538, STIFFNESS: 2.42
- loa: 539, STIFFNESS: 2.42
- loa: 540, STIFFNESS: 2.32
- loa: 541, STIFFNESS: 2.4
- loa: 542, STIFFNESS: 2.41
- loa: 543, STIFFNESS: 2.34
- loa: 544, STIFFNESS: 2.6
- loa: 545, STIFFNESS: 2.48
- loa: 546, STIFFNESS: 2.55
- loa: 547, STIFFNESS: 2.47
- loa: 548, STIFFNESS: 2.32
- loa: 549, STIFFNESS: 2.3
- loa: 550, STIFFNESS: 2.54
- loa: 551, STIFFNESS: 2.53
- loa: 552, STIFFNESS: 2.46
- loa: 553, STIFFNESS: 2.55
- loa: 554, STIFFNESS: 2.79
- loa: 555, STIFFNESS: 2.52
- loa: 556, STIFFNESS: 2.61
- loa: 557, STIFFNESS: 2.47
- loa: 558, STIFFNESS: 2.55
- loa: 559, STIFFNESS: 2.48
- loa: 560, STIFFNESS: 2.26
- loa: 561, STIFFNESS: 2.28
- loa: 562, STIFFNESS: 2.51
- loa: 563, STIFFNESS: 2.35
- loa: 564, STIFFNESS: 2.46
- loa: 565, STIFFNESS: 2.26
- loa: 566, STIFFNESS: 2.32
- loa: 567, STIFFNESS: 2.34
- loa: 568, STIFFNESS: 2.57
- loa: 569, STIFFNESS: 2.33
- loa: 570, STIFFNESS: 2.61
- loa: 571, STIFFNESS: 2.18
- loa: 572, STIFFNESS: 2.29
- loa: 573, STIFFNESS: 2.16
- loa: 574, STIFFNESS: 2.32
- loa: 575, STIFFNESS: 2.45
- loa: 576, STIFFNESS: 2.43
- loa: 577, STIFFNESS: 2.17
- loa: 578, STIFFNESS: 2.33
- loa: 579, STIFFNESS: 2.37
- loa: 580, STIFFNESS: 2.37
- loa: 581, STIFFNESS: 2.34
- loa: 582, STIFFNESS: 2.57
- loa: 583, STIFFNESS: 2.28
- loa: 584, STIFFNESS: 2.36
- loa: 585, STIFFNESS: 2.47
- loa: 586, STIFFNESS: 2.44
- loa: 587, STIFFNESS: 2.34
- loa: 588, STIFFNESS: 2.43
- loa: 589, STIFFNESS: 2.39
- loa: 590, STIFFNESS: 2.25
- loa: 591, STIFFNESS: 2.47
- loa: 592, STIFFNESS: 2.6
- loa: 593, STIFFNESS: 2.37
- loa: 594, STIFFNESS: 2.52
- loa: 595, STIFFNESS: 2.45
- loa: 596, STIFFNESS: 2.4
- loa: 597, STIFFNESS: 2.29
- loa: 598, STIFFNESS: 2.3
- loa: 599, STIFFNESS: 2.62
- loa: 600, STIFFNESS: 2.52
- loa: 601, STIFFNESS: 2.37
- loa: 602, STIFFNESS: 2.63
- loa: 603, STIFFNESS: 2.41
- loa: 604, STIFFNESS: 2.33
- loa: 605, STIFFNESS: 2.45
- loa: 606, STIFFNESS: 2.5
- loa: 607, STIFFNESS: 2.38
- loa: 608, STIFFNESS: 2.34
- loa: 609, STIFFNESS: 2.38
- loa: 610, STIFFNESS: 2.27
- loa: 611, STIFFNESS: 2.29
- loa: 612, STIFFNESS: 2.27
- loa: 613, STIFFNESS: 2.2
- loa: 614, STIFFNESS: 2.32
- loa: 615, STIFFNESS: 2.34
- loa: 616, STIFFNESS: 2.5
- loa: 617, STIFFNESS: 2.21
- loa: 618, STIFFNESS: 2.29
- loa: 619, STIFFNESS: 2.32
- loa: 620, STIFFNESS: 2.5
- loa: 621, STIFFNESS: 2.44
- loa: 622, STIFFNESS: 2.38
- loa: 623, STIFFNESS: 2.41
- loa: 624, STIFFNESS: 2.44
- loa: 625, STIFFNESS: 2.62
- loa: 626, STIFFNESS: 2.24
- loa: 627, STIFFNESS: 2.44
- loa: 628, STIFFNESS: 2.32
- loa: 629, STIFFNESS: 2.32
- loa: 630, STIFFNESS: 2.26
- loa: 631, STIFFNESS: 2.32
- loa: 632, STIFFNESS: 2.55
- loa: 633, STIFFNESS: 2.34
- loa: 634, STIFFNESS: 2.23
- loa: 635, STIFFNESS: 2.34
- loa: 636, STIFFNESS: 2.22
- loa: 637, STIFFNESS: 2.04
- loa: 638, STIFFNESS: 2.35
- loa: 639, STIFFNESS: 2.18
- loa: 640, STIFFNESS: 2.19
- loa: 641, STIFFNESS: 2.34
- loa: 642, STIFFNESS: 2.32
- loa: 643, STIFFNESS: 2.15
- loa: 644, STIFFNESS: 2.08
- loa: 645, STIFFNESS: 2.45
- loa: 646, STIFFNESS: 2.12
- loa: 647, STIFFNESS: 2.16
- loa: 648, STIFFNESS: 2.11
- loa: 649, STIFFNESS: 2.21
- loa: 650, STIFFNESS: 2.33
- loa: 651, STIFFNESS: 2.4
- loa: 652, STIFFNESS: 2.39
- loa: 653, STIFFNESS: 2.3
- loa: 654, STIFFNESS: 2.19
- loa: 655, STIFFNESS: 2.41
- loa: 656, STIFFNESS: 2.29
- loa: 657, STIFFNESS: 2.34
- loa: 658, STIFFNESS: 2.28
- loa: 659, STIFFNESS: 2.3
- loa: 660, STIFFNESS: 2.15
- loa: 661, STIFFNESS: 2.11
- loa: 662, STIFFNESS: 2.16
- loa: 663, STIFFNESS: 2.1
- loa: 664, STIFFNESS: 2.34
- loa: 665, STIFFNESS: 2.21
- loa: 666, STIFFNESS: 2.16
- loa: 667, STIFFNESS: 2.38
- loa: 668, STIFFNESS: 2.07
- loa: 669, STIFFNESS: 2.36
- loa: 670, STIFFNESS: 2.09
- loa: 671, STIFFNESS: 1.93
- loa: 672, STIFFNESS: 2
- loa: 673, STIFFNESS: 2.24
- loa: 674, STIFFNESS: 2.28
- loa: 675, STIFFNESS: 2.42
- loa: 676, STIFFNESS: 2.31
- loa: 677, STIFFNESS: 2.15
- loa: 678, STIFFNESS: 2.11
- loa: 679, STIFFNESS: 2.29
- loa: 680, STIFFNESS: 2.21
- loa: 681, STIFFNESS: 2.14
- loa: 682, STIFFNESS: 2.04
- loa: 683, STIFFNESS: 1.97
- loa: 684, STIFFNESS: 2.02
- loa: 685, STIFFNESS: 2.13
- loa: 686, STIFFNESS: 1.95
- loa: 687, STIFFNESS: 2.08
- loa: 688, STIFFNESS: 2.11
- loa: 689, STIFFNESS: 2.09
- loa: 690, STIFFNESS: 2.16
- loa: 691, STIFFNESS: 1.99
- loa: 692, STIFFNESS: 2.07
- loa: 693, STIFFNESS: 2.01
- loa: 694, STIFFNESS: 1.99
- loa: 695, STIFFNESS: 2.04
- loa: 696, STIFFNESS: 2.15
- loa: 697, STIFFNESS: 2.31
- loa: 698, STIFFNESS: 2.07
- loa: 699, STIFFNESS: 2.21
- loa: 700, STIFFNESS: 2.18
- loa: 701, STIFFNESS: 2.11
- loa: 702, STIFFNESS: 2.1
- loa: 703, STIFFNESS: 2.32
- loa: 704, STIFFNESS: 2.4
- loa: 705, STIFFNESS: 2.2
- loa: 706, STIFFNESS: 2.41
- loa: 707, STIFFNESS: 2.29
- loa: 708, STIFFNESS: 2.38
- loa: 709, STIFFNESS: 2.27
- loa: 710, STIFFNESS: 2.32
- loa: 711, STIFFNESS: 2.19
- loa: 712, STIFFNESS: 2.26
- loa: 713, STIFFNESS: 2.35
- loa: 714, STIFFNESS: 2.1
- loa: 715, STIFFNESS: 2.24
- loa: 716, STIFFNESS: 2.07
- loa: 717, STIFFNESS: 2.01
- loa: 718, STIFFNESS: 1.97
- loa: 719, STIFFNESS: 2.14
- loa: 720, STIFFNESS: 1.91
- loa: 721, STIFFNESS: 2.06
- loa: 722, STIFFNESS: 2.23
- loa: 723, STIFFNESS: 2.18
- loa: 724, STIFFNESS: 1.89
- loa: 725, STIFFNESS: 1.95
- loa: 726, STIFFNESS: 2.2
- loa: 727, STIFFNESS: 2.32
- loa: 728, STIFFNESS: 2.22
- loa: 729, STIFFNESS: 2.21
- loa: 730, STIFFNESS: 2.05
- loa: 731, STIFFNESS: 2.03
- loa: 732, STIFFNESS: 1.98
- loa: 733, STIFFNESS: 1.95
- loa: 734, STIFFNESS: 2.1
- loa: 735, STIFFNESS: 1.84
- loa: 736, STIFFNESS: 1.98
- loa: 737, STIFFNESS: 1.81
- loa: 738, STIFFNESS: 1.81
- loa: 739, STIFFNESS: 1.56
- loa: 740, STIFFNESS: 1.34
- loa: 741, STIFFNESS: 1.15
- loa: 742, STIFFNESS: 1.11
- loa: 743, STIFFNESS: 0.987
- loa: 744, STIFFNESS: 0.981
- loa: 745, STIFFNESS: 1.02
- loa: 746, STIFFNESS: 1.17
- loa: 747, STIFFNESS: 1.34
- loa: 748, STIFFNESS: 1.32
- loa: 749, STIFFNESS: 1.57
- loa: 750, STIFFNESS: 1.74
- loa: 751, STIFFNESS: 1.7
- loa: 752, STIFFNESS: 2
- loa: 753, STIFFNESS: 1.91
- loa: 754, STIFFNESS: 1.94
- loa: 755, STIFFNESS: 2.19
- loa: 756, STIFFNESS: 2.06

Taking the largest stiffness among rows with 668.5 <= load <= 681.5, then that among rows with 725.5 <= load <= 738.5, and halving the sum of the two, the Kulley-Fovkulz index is 2.37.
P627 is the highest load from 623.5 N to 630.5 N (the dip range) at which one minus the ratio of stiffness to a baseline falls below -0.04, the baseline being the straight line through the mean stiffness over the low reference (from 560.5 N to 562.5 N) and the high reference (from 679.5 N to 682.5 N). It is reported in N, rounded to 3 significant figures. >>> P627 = 627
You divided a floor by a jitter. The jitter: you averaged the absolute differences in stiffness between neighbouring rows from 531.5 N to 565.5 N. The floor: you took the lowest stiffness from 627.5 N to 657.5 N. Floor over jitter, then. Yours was 16.8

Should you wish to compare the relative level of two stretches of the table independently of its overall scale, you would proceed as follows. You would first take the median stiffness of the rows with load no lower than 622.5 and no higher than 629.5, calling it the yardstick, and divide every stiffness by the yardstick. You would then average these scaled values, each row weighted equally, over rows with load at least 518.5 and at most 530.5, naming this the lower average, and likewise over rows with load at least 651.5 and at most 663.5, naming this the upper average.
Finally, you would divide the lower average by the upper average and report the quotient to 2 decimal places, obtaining 1.08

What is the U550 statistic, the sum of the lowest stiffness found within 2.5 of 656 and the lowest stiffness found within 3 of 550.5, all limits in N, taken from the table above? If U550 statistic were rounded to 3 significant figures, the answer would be 4.49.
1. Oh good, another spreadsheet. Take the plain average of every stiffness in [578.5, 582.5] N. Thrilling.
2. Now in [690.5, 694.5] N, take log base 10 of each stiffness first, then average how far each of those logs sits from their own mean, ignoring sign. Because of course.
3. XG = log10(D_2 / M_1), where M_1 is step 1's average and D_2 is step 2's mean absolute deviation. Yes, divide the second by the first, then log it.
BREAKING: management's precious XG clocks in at -2.61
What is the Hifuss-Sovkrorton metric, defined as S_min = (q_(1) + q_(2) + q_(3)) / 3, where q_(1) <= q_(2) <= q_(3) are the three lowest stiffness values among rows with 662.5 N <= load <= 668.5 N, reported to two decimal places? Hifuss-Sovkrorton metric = 2.11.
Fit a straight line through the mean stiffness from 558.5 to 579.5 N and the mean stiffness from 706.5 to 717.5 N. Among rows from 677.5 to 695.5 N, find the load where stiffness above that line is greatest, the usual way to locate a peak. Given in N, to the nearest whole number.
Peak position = 679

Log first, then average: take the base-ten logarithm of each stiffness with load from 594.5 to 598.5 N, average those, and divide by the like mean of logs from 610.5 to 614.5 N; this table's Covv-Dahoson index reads 1.05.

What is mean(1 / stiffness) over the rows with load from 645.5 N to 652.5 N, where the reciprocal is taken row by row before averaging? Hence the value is 0.45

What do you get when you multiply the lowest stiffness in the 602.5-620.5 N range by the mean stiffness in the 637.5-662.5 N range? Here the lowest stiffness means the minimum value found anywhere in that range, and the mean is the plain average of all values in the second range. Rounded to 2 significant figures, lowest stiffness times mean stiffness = 5.0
